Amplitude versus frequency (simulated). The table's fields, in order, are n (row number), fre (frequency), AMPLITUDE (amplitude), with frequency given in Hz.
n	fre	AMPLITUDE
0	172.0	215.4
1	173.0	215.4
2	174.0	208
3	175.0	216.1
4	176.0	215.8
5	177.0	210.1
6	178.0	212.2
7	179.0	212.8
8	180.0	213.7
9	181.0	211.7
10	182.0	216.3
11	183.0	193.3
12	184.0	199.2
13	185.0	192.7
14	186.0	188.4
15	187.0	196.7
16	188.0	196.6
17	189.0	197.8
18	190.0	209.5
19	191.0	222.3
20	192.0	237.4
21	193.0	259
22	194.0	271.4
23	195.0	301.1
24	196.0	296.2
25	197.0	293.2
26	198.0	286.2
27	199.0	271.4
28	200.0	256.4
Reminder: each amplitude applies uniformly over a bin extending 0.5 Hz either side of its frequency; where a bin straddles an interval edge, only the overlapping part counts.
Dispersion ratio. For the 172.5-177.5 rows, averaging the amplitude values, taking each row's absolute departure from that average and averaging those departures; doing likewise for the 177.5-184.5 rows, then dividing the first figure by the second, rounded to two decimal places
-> 0.46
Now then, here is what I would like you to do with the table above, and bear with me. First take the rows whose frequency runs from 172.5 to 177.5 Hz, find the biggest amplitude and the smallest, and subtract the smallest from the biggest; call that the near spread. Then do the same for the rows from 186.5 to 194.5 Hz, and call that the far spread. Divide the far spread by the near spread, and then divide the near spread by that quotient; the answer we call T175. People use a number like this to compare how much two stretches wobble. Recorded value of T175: 1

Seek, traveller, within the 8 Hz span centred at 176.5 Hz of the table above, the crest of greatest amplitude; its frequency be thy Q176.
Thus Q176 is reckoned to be 175.0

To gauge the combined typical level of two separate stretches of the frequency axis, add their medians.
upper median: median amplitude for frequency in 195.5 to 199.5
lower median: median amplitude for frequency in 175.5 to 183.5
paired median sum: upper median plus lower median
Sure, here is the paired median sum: 502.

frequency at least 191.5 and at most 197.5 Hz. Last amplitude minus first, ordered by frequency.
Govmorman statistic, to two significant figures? 56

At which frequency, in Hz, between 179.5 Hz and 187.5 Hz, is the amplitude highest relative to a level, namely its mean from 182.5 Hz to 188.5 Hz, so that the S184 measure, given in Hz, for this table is 182.0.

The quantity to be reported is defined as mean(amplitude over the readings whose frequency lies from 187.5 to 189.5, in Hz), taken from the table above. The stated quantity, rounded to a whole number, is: 197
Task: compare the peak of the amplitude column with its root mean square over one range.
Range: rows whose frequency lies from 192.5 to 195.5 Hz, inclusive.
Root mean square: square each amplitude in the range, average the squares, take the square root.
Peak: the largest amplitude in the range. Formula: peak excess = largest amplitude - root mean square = 23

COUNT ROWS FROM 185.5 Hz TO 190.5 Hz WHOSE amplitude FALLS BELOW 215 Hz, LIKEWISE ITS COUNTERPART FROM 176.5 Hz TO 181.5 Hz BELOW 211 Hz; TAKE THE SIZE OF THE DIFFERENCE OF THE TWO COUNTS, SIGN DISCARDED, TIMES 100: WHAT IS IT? 400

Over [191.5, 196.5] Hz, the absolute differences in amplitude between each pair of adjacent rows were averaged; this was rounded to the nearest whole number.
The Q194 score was 17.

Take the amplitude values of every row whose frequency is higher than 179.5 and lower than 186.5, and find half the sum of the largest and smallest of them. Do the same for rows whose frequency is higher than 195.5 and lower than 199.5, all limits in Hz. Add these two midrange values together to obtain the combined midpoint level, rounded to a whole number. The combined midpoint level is 486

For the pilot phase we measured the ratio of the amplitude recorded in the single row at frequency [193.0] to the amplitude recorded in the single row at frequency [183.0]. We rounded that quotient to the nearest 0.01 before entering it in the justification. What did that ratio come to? 1.34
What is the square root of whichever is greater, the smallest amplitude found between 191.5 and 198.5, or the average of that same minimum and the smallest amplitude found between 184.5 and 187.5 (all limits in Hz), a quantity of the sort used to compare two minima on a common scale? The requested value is 15.4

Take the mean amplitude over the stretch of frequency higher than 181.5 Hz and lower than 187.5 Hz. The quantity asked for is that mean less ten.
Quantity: 188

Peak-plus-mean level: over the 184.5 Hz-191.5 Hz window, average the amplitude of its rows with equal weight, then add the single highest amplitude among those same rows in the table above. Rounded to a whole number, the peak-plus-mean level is 423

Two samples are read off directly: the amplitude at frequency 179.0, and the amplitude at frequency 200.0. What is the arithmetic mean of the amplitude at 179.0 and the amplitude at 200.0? 235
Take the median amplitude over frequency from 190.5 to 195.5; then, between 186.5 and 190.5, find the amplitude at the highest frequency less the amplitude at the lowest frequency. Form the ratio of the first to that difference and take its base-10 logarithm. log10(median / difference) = 1.3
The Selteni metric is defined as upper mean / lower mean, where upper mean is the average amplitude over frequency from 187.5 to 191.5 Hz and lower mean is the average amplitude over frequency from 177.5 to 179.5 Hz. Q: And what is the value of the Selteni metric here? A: 0.97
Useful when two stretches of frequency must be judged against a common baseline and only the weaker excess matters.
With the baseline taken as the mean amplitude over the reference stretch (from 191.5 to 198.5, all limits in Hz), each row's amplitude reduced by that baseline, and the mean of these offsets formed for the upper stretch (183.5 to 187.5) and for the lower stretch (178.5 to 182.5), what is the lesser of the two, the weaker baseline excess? -84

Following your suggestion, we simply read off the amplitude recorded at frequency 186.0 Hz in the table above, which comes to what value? 188.4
